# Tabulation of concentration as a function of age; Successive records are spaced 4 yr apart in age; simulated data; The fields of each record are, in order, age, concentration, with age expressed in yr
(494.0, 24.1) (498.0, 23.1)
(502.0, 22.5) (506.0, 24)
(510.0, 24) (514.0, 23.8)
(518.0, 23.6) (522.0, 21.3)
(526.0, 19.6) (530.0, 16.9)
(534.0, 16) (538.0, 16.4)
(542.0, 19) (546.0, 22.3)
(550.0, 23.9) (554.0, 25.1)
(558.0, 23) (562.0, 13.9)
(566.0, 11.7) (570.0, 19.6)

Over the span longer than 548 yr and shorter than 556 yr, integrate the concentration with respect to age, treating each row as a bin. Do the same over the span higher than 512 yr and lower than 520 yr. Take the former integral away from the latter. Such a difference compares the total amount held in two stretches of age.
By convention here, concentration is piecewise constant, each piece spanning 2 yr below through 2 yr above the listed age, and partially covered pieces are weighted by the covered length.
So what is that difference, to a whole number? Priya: -6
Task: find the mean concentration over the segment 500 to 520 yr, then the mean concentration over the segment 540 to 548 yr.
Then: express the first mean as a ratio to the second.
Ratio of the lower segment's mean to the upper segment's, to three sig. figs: 1.14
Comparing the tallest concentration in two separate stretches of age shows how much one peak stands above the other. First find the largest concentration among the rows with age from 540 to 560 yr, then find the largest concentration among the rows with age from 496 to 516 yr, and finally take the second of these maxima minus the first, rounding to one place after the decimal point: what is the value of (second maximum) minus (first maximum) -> -1.1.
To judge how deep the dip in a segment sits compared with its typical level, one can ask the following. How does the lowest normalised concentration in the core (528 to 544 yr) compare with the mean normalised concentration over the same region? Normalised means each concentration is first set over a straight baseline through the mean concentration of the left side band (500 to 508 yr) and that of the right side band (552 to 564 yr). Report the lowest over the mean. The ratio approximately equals 0.93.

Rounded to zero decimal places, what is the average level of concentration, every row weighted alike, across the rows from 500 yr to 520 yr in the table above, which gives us 24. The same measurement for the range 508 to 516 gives 24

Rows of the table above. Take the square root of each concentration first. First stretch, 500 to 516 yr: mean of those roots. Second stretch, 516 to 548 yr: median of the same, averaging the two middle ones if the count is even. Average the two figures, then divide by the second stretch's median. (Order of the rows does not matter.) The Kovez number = 1.05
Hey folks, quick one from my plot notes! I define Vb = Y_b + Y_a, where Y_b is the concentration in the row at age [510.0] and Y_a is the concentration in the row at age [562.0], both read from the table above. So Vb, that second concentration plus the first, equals 38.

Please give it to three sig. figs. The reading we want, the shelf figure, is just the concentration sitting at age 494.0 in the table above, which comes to 24.1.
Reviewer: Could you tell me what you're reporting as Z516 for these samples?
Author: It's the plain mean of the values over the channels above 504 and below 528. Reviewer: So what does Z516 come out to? 22.7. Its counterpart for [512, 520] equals 23.7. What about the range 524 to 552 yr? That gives 19.2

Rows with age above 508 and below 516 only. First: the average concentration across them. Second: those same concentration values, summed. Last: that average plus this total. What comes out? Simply 72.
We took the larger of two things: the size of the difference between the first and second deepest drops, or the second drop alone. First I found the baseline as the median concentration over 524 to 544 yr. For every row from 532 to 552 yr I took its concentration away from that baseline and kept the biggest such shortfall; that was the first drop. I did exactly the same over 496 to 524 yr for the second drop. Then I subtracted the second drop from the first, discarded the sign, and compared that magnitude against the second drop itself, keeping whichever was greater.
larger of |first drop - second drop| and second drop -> 5.3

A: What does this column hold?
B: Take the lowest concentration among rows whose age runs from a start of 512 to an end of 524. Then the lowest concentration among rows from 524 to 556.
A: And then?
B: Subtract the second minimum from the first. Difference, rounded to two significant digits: 5.3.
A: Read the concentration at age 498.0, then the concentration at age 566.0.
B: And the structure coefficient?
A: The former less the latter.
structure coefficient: 11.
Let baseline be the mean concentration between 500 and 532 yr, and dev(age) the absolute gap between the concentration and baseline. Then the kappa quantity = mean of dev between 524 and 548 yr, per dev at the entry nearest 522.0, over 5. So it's 1.1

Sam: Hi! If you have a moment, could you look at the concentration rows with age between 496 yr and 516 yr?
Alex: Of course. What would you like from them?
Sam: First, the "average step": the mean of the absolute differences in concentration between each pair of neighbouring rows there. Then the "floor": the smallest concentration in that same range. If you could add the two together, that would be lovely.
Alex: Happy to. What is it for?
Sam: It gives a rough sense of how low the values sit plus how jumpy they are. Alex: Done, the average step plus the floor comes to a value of 23.1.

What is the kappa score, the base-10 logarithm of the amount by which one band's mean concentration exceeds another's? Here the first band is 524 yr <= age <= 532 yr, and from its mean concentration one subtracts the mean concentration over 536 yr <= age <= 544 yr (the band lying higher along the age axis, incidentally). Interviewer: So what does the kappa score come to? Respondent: -0.3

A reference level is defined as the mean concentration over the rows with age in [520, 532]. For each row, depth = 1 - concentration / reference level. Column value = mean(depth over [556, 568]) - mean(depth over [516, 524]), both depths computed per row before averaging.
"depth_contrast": 0.32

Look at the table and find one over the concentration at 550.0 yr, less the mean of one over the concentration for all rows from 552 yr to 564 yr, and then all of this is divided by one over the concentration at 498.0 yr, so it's -0.23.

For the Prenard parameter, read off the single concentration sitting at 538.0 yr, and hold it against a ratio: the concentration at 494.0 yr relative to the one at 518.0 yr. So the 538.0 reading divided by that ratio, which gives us 16.1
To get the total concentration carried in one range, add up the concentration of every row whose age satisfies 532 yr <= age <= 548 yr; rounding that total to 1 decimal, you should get 73.7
